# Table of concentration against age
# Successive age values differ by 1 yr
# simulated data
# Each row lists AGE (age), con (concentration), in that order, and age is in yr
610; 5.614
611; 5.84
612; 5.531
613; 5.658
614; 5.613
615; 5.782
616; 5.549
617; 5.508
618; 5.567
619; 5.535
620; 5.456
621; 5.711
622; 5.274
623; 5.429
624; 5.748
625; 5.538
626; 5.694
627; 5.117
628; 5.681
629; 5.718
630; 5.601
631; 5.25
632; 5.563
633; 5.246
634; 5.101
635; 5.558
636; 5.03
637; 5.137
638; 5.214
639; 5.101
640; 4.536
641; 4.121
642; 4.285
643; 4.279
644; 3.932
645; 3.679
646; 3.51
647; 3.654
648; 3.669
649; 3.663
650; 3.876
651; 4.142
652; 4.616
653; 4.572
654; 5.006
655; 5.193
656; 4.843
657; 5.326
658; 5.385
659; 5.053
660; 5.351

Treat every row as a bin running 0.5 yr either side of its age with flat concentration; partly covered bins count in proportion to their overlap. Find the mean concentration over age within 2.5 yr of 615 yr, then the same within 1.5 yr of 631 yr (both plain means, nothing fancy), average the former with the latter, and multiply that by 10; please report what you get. 55.5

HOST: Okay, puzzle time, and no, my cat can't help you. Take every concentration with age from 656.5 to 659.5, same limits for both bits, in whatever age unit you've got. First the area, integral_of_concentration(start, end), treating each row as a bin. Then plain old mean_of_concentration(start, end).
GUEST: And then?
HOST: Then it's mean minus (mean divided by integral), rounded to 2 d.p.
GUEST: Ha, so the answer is 4.92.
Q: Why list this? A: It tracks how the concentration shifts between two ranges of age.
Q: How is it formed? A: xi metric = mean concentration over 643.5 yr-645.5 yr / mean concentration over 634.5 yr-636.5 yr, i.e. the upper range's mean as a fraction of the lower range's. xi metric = 0.72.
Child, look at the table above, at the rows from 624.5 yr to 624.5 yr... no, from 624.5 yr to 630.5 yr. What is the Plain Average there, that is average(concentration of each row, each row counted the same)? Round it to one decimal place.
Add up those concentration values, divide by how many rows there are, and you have 5.6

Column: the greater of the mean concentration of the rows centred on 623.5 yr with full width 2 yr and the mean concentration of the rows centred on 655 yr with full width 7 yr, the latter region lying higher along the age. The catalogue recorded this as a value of 5.59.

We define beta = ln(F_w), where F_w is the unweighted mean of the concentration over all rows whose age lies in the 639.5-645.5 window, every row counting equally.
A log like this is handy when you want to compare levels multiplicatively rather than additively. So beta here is 1.42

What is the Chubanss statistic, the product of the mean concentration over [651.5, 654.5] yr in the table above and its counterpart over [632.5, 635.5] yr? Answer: 25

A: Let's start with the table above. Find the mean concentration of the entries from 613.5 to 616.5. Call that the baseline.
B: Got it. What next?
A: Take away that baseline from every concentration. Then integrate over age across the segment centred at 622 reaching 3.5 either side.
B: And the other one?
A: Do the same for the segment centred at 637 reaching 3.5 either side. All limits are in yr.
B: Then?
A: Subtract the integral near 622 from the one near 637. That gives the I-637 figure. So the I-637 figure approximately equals -3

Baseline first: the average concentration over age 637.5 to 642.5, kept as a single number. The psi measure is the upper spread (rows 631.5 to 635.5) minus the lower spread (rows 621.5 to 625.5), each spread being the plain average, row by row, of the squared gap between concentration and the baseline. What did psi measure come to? -0.19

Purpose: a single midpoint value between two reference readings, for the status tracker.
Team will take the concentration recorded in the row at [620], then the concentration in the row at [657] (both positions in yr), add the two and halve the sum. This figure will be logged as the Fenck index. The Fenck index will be 5.4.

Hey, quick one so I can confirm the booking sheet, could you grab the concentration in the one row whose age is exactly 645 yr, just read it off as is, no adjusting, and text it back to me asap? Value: 3.679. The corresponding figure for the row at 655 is 5.193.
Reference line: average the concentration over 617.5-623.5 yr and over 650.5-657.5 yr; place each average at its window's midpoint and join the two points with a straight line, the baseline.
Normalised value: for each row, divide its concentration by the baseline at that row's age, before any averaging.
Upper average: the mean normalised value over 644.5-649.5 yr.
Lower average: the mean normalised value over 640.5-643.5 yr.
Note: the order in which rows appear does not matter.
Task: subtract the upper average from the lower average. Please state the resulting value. 0.10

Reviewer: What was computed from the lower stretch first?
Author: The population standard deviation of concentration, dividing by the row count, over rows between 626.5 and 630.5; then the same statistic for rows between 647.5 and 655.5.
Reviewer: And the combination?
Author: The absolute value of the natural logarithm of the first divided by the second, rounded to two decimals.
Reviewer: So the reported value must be 0.83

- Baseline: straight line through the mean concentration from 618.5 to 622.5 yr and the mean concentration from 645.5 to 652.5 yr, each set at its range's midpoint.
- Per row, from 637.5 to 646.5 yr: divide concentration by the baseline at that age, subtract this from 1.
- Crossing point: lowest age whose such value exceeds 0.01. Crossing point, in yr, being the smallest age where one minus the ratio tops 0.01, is 641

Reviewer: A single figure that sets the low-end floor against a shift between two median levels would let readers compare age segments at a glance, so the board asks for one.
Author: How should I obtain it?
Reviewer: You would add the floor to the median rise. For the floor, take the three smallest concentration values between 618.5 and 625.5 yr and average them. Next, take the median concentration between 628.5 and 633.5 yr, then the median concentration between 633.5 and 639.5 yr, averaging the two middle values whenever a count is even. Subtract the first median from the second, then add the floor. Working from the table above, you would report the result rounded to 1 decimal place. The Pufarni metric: 4.9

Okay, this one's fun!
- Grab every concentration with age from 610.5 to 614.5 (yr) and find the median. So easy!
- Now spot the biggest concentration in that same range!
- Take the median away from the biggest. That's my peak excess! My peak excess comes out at 0.20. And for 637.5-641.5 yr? 0.40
